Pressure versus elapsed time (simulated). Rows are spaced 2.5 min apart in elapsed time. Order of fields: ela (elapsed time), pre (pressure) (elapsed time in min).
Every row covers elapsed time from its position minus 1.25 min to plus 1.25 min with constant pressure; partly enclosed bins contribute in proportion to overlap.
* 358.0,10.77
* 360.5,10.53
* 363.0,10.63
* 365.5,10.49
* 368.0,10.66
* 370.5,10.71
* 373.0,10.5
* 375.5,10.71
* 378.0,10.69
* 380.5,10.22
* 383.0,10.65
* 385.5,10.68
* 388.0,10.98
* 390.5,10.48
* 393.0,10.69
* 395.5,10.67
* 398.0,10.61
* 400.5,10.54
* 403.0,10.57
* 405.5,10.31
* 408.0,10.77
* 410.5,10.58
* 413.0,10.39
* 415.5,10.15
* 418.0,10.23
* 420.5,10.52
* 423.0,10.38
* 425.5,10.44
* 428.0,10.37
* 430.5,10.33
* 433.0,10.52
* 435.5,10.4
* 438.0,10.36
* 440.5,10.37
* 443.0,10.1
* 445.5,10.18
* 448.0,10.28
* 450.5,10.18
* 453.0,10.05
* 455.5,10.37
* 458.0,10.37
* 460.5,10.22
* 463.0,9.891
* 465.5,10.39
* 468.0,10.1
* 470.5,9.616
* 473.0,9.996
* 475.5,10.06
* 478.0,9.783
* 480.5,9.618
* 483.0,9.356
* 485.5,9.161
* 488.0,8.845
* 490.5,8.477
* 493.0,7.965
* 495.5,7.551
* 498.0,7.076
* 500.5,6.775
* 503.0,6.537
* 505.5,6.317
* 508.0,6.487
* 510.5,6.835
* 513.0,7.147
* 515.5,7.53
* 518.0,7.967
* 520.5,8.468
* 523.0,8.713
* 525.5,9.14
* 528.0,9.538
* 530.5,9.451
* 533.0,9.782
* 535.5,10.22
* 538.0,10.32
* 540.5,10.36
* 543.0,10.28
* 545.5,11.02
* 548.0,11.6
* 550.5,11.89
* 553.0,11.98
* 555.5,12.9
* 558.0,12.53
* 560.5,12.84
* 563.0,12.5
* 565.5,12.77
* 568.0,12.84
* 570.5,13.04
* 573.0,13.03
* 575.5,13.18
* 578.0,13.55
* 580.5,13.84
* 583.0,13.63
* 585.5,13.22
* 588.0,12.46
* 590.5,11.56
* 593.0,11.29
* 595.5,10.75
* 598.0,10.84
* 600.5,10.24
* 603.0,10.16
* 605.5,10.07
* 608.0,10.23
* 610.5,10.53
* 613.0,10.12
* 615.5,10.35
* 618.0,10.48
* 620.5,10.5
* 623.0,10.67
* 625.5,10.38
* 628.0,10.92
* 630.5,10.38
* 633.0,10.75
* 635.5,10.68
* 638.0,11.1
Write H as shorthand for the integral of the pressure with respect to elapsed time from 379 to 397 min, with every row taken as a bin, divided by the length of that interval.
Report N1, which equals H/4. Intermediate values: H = 10.6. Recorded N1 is 2.66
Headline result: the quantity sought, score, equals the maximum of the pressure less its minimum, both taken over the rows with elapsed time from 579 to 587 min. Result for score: 0.6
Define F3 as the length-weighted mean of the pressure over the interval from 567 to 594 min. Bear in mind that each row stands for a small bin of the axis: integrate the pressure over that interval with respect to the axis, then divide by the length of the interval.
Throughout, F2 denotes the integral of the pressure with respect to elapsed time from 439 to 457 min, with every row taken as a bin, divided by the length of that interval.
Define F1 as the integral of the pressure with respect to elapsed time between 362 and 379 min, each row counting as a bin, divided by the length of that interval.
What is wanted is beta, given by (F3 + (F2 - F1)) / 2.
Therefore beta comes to 6.2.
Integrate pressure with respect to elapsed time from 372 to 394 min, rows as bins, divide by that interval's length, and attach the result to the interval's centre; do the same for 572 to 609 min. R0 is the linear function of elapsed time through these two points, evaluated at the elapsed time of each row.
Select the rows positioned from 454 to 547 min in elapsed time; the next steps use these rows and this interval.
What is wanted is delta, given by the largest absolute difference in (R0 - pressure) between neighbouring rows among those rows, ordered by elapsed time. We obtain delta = 0.72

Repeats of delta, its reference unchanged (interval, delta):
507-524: 0.49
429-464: 0.34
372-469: 0.52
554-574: 0.39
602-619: 0.43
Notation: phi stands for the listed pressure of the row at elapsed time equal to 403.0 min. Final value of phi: 10.57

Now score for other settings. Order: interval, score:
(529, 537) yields 0.8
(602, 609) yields 0.2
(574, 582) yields 0.7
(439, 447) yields 0.3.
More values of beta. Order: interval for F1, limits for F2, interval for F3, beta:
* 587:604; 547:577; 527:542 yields 5.8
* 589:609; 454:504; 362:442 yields 4.5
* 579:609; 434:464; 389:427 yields 4.6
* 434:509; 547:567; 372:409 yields 6.9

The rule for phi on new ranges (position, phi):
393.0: 10.69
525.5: 9.14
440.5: 10.37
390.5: 10.48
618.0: 10.48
